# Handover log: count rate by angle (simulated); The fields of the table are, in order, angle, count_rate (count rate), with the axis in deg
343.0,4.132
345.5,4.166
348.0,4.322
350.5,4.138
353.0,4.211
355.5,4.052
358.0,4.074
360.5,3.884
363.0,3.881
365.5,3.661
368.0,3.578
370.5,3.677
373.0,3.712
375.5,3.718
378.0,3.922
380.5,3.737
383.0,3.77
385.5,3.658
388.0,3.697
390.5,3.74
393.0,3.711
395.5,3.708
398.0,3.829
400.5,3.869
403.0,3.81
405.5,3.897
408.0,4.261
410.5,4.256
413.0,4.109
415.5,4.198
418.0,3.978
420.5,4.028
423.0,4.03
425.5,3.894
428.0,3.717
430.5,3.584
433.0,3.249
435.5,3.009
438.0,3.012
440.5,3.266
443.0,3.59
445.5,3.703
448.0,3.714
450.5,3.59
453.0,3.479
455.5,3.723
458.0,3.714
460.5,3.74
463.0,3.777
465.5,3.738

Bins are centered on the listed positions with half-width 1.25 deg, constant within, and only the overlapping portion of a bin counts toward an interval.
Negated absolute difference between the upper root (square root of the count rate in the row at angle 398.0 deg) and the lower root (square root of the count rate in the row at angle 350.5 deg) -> -0.08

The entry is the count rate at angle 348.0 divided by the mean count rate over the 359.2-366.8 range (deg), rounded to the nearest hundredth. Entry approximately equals 1.13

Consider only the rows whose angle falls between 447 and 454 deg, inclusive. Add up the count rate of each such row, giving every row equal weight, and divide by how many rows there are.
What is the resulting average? 3.59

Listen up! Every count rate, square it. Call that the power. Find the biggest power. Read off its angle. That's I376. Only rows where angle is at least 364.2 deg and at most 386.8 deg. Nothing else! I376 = 378.0 deg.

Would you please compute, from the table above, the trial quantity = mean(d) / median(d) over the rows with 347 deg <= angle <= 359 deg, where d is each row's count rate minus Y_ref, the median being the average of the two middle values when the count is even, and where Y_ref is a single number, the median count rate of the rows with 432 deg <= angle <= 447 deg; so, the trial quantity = 1.02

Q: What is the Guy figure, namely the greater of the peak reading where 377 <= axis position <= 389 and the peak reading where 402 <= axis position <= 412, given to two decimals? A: 4.26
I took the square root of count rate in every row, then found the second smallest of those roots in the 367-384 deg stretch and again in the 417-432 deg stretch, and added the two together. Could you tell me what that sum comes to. 3.85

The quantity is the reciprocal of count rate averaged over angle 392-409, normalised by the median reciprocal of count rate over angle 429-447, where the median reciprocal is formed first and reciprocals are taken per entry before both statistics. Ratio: 0.85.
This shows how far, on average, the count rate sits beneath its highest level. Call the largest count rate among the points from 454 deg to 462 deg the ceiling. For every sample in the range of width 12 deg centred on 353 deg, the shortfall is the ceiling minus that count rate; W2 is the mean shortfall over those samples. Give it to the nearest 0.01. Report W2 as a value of -0.42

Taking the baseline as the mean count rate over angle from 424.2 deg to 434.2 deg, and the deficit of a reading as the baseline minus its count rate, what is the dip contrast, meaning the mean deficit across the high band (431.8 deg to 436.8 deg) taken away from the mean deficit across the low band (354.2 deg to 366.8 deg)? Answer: -0.78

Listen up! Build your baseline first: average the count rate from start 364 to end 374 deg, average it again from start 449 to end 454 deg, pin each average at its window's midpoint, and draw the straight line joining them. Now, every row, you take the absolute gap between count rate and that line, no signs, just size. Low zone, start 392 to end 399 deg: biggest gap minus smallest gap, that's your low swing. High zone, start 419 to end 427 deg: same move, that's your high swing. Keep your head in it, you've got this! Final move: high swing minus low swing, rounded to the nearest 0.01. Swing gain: 0.01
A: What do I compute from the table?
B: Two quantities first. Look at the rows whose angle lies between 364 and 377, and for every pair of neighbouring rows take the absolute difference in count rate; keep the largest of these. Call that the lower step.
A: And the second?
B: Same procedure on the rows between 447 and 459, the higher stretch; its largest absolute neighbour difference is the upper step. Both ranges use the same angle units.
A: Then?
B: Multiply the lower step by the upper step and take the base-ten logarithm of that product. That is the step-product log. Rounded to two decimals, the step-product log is -1.62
